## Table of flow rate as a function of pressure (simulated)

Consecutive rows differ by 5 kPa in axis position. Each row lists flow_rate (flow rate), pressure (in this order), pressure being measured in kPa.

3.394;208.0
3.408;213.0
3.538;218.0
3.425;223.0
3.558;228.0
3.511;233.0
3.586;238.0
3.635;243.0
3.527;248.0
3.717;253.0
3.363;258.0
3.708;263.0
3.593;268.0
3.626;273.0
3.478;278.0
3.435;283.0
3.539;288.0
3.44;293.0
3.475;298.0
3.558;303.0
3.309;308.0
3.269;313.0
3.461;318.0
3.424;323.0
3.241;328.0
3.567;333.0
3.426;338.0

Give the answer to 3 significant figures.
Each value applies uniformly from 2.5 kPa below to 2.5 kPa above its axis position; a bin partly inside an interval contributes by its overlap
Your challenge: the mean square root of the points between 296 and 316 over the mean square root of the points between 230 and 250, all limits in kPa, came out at 0.977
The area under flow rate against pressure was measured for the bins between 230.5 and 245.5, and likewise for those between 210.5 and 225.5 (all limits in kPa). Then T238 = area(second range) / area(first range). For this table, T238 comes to 0.97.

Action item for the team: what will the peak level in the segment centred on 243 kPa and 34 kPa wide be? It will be 3.717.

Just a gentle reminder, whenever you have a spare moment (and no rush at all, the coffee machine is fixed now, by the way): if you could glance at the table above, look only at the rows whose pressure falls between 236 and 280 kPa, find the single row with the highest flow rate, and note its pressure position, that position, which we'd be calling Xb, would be 253.0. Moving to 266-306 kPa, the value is 273.0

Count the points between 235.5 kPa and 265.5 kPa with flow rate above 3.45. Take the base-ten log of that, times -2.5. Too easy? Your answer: -1.75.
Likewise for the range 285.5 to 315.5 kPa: -1.19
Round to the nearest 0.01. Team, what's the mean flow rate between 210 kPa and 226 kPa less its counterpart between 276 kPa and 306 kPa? -0.03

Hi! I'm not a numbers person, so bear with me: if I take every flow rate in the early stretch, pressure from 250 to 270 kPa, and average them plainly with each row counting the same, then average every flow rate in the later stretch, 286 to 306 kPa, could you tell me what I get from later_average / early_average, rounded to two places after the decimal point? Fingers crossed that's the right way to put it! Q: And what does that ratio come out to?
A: 0.97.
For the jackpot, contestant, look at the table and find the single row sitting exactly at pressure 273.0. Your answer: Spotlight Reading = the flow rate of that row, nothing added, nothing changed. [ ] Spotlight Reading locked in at 3.626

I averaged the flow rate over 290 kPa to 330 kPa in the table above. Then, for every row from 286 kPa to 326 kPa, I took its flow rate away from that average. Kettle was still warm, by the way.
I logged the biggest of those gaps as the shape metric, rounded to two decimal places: 0.13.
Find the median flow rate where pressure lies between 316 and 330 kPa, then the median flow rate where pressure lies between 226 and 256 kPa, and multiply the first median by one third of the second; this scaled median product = 4.08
